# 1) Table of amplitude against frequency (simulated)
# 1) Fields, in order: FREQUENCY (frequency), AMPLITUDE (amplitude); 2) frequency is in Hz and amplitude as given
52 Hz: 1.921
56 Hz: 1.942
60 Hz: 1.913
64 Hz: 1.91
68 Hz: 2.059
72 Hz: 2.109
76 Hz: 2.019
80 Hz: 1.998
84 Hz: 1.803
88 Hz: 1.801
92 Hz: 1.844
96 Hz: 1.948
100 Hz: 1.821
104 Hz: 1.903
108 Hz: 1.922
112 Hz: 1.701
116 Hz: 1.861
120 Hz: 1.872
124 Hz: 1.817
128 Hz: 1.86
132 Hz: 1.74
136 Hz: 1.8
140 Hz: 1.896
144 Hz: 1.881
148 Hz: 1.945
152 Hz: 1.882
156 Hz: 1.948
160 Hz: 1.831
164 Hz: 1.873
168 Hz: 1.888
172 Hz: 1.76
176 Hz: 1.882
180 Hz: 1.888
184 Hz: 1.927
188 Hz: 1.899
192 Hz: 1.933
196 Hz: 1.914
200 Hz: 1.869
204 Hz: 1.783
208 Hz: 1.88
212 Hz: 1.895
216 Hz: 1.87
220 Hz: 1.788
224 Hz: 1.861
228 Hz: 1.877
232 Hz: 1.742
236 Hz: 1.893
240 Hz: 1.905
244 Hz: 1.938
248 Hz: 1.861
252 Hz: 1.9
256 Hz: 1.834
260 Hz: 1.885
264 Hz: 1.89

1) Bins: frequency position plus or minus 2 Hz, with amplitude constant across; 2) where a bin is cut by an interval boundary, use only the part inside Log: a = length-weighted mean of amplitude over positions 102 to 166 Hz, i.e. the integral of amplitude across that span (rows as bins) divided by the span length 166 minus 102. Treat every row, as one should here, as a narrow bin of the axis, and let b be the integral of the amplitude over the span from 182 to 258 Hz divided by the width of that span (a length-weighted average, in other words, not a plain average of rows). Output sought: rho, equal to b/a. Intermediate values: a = 1.858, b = 1.87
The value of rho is 1.01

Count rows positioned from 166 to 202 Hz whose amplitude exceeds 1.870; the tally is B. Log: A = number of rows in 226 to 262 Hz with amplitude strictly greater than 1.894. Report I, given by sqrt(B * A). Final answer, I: 4.6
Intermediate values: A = 3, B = 7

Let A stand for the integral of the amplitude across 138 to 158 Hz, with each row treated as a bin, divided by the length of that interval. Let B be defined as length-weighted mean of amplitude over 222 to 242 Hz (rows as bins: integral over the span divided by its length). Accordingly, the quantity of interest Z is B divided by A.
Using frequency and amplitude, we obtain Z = 0.97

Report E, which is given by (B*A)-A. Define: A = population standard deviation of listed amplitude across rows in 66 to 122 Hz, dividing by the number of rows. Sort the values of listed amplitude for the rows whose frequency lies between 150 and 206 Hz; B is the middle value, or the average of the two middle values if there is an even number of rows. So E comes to 0.0963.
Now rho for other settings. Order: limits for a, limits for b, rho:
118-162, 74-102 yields 1.02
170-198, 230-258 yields 0.99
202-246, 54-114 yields 1.03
